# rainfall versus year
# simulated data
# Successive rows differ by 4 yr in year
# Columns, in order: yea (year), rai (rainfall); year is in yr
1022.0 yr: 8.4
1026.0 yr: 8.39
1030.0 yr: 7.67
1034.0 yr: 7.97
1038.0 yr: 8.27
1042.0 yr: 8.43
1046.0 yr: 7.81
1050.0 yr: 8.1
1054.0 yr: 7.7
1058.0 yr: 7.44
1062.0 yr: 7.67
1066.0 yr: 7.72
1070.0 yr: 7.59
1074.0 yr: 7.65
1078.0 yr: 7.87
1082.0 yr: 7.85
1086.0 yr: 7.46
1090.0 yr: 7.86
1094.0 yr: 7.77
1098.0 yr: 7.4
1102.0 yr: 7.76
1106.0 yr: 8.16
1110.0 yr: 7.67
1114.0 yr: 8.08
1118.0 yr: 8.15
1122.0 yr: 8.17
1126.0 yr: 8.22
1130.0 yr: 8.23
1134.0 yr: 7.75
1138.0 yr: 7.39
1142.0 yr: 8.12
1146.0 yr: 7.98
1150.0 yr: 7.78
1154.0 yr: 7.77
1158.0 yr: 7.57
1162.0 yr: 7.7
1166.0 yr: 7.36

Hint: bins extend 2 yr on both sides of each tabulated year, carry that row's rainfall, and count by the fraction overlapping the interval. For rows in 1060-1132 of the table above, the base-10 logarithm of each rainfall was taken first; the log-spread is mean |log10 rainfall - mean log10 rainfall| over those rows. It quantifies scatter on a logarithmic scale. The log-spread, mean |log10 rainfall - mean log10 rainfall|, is 0.0120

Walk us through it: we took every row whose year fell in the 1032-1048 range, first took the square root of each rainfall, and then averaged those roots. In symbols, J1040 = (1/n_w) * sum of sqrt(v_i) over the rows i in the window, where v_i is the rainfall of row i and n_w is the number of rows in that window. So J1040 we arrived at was 2.85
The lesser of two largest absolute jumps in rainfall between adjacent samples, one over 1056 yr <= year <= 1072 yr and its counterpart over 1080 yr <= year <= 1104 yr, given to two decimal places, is 0.23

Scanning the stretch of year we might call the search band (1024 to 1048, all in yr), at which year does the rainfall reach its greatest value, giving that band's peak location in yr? 1042.0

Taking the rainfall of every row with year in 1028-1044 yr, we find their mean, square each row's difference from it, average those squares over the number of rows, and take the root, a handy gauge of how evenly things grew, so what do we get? 0.29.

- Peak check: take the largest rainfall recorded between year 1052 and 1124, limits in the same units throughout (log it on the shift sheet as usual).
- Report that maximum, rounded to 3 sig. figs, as 8.17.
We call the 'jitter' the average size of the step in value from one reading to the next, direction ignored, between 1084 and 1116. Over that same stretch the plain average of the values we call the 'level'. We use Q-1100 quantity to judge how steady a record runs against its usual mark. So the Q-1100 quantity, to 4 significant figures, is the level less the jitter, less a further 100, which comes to -92.59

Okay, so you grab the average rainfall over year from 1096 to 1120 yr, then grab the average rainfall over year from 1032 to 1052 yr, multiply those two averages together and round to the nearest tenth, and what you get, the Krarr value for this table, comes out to 63.9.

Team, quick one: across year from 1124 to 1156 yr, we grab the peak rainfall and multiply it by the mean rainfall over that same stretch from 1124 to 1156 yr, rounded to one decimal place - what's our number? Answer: 65.1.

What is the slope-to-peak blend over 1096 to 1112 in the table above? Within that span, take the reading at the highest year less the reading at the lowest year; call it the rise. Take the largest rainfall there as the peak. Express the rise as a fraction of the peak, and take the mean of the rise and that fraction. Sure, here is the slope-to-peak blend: 0.2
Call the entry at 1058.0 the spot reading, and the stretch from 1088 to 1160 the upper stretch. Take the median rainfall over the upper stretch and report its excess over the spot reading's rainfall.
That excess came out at 0.4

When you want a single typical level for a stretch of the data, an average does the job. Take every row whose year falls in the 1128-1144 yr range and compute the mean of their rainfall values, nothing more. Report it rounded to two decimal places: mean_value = 7.87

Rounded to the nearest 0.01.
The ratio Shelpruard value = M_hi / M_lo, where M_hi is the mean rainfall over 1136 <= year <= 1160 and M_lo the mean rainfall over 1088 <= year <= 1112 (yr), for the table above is 1.00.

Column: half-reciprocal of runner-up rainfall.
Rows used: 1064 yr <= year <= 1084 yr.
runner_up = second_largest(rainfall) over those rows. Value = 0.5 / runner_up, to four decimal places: 0.0637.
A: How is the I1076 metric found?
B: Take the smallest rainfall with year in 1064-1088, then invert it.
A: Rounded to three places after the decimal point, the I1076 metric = 0.134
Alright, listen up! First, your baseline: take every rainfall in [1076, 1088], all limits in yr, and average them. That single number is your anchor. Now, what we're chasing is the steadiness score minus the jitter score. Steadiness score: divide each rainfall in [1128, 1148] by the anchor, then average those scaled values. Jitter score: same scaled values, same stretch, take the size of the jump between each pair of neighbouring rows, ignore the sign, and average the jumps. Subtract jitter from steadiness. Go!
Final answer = 0.97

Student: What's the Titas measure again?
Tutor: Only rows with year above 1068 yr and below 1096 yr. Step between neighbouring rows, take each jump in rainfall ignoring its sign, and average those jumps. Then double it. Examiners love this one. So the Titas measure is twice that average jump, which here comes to 0.39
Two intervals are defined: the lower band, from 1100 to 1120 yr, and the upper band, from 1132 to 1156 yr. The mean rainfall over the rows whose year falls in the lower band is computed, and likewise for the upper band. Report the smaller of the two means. 7.80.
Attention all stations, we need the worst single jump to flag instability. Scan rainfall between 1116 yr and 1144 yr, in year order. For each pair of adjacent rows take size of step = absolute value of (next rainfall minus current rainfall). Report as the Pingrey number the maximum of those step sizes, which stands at 0.73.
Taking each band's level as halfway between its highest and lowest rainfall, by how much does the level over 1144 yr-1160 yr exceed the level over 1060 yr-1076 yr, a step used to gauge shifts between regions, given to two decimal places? 0.12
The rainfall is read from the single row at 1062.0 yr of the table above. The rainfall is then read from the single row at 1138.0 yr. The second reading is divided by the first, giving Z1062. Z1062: 0.96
